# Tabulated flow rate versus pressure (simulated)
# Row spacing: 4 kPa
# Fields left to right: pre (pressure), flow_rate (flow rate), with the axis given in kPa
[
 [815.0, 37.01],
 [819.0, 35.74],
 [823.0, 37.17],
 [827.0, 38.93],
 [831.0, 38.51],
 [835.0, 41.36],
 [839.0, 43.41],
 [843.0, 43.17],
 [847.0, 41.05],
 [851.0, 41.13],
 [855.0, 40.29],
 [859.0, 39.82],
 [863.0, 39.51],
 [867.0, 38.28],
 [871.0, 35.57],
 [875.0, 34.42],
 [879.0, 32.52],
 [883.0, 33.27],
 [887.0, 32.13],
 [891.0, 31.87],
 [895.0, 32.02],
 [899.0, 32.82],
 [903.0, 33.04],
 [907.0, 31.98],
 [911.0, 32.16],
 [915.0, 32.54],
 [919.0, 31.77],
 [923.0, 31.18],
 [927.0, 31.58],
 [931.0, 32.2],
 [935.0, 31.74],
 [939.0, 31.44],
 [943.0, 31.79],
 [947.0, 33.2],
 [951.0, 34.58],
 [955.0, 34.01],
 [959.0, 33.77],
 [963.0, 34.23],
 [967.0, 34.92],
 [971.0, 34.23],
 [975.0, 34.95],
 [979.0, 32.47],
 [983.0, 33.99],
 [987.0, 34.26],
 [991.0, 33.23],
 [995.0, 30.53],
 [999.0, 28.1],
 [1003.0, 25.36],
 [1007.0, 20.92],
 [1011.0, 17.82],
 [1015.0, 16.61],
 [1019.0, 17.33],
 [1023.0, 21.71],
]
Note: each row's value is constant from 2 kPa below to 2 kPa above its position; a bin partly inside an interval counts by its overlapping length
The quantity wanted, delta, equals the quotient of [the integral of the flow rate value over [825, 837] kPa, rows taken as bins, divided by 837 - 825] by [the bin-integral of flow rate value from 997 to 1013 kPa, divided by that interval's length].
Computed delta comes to 1.72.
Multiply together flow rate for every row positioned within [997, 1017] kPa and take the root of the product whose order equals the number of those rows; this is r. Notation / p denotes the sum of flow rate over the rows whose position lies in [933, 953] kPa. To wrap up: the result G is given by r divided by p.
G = 0.13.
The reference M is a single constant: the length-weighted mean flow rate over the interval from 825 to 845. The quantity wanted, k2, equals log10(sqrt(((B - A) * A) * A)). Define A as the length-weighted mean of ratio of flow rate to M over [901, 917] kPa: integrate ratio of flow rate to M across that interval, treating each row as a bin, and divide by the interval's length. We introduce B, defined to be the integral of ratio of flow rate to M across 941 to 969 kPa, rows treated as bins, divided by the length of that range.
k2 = -0.84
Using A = 0.79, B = 0.82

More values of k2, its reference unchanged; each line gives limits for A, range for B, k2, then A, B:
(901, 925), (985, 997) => -1.04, 0.78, 0.80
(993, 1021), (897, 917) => -0.57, 0.54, 0.79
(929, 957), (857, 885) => -0.63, 0.80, 0.88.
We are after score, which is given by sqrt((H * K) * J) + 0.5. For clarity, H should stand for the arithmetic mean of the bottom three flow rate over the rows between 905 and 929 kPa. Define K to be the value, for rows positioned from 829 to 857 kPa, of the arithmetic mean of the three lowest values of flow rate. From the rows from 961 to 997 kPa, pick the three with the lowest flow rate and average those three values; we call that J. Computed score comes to 201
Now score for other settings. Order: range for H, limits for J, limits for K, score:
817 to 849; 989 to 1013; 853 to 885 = 163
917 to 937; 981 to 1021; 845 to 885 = 135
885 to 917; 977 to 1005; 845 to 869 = 188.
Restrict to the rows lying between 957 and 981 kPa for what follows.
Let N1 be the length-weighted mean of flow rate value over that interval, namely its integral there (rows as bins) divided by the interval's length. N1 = 34.1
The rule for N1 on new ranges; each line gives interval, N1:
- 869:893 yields 33.3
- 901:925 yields 32.1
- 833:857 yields 41.7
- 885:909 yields 32.3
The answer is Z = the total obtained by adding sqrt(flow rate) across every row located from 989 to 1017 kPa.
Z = 34.5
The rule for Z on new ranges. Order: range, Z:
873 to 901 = 40.0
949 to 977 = 41.0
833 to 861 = 45.1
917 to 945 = 39.4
